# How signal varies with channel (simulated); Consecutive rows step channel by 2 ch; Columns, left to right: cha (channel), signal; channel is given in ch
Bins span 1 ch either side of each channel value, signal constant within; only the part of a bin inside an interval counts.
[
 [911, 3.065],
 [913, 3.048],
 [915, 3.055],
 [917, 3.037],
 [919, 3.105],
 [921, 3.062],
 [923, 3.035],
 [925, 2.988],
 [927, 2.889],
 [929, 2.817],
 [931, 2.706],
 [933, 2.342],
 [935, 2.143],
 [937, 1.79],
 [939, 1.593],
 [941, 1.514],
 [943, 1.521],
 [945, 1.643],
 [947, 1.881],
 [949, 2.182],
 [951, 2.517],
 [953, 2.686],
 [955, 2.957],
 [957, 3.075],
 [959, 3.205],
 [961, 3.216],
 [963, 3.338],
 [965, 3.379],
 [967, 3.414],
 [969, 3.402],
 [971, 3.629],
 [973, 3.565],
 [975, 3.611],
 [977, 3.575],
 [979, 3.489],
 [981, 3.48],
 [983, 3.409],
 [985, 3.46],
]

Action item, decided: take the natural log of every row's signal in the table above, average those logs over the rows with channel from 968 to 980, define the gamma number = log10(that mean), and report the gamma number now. 0.10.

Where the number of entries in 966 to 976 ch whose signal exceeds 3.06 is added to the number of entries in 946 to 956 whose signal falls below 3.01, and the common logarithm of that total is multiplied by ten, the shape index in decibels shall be 10.0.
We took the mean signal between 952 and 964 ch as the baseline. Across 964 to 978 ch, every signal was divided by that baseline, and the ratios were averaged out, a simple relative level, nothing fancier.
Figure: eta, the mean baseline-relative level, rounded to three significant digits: 1.14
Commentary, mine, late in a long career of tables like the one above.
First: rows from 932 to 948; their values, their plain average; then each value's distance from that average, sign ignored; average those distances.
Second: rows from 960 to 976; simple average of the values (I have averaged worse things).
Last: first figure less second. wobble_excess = -3.2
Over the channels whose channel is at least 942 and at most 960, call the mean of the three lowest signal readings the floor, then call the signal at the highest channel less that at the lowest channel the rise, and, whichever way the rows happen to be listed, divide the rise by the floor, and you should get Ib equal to 1.0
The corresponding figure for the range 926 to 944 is -0.9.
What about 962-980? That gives 0.0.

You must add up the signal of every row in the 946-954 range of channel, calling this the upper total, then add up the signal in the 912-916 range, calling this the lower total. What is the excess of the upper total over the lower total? 3.2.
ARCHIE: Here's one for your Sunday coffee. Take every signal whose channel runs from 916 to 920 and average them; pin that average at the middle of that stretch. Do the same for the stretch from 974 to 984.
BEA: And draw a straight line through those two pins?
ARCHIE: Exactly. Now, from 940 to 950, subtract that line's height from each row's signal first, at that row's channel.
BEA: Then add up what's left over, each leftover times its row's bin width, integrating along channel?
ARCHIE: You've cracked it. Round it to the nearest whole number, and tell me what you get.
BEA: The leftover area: -15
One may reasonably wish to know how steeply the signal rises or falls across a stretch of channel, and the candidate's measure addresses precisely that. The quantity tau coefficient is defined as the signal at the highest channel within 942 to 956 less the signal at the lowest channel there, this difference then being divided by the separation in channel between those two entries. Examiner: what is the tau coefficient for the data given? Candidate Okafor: 0.120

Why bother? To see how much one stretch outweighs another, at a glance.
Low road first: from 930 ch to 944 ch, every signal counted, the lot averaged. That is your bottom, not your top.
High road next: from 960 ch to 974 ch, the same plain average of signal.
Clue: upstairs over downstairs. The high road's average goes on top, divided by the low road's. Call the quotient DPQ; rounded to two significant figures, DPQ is 1.8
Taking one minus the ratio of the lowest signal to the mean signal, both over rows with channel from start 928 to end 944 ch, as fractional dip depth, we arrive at 0.26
